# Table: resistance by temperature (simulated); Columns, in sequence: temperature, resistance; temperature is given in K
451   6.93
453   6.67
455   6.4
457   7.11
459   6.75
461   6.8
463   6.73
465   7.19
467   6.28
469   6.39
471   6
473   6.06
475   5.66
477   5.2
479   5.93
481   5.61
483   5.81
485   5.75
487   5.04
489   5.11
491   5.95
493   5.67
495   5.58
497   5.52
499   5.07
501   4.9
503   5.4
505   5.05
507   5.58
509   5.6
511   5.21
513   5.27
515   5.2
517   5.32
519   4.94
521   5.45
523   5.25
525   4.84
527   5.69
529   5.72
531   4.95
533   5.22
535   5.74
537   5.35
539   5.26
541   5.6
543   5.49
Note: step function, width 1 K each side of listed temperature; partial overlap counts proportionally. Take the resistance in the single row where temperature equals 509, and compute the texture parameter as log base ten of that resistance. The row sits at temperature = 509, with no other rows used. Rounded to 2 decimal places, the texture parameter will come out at 0.75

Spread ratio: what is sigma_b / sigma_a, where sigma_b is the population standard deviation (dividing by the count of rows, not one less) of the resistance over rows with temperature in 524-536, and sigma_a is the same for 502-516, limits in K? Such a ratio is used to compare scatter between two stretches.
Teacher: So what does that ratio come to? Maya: 2.0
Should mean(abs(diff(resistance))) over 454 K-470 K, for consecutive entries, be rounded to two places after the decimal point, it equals 0.38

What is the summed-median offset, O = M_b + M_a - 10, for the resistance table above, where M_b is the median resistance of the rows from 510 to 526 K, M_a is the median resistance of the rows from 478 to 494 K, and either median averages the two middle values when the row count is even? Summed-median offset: 0.94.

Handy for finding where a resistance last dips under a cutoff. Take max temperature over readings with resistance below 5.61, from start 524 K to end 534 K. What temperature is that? 533 K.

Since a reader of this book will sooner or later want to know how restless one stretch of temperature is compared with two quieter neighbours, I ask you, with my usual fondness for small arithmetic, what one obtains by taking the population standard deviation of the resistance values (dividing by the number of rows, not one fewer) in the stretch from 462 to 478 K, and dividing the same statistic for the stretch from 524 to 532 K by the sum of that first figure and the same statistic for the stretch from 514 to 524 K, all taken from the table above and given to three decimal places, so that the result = 0.547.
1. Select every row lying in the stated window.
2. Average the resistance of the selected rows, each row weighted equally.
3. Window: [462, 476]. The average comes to 6.33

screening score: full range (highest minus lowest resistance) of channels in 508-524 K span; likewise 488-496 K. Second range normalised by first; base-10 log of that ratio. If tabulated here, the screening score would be 0.10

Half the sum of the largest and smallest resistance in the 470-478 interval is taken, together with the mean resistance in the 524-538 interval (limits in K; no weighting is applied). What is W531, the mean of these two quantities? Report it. 5.49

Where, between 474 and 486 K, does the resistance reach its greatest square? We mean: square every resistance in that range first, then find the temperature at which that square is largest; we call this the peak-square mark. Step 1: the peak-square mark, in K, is 479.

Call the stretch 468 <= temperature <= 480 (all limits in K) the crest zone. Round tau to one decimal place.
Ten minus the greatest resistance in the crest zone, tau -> 3.6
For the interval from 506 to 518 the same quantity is 4.4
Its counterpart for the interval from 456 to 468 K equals 2.8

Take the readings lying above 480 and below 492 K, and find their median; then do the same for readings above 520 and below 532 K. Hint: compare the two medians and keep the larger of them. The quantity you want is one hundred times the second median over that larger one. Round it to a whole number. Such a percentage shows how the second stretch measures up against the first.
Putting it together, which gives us 94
